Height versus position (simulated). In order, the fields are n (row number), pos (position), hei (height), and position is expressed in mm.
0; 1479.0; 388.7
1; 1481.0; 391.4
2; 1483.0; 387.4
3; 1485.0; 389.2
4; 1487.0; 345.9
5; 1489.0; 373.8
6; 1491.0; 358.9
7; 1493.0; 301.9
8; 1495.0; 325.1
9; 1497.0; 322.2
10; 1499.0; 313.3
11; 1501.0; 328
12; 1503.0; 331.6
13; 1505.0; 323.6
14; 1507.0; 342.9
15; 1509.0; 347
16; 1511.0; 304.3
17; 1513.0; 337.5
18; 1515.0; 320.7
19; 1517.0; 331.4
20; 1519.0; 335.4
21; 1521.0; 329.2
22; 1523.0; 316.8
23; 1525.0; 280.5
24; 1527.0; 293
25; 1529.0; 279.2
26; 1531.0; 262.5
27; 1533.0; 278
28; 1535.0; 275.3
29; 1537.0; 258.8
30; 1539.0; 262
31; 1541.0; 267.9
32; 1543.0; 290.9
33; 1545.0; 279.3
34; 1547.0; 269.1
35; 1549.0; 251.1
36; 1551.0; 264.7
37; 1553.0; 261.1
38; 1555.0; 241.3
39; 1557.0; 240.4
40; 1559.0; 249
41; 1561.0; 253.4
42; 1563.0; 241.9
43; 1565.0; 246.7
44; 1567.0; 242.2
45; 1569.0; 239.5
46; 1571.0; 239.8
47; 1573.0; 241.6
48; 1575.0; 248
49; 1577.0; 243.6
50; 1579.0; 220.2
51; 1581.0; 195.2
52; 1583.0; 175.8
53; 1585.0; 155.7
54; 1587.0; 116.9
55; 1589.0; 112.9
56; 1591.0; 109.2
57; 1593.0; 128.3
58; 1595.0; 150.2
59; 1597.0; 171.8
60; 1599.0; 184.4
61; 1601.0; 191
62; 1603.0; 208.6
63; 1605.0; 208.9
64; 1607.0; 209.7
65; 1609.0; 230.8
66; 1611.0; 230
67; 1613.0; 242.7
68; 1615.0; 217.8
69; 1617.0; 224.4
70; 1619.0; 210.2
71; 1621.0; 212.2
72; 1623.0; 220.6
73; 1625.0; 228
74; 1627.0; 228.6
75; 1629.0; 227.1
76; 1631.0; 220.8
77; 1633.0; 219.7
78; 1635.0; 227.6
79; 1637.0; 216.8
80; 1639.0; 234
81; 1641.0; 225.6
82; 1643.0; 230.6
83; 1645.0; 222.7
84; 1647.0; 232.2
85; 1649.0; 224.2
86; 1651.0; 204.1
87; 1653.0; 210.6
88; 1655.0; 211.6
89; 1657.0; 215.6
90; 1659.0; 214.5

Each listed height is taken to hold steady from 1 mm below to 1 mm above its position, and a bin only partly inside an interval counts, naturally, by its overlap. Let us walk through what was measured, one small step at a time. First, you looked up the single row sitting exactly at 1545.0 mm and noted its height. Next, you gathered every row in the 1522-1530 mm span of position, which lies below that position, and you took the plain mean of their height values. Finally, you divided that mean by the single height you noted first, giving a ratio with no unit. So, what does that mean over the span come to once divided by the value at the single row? 1.0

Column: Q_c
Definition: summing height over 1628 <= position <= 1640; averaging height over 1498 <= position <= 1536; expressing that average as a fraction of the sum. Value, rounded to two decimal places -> 0.23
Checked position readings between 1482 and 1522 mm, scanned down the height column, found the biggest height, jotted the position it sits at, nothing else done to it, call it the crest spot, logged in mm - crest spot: 1485.0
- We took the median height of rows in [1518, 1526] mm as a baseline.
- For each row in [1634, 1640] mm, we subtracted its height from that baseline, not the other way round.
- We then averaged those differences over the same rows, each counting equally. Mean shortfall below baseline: 97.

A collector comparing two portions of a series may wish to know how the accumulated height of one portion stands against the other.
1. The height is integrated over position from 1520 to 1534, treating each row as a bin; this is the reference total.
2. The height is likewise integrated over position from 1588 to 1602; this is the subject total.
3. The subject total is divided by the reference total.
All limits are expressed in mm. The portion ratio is 0.51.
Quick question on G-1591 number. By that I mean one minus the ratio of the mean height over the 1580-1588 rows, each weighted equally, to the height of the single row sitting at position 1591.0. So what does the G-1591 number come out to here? -0.5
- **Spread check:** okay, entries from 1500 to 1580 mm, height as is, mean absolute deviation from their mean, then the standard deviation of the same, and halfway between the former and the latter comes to 34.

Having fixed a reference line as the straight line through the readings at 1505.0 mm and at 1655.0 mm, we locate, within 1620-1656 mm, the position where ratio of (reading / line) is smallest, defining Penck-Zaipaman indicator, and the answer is 1621.0 mm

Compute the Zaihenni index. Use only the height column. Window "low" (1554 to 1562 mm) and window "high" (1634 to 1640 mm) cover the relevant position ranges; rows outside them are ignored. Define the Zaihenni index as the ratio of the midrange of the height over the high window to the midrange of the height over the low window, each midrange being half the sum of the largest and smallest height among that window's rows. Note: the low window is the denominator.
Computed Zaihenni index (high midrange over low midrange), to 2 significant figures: 0.91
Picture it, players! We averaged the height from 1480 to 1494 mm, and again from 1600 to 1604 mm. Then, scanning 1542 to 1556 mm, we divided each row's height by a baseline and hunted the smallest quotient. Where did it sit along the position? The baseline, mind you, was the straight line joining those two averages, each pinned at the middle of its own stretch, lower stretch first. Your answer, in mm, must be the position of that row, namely 1555.0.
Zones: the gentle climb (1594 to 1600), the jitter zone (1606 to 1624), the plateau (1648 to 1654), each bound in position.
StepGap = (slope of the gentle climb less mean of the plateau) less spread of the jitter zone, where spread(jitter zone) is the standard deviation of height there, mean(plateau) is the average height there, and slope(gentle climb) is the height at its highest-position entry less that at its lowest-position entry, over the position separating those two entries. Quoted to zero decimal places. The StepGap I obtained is -215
